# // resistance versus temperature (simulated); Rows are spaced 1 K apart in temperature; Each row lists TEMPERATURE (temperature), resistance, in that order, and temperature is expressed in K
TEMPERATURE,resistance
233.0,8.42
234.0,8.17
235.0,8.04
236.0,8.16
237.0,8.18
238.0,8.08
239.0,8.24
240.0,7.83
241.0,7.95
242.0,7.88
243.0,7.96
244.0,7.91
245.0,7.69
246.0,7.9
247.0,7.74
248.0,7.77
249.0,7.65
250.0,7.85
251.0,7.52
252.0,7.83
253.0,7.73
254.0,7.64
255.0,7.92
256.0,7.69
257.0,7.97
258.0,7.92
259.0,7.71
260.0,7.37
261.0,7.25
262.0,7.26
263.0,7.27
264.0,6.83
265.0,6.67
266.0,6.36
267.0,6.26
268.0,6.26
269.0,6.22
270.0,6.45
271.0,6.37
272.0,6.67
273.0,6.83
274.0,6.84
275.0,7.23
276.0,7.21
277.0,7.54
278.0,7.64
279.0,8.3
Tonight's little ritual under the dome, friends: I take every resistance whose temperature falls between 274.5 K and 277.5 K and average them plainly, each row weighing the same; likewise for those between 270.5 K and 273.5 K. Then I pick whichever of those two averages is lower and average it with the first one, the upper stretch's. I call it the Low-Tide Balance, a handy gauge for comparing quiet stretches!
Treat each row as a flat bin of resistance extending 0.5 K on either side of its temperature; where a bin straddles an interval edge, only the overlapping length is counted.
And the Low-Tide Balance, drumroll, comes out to 7.0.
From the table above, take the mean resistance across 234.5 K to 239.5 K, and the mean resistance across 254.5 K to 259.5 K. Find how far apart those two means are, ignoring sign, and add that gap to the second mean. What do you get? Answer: 8.14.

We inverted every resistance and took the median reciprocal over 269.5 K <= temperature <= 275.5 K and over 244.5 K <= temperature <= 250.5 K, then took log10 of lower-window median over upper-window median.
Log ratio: -0.060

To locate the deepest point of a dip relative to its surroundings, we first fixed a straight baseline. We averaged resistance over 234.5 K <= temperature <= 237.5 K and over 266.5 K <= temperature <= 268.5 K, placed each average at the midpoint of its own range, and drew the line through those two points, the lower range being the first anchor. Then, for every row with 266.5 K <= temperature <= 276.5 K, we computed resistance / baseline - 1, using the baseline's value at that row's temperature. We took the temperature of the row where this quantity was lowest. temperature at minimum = 267.0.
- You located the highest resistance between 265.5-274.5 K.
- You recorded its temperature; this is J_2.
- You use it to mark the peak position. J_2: 274.0 K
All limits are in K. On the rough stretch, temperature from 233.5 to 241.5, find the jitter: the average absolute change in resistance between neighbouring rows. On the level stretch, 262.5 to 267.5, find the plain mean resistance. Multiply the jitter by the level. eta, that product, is 1.0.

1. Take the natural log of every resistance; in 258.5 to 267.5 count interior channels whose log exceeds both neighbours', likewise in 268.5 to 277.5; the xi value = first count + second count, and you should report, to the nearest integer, 3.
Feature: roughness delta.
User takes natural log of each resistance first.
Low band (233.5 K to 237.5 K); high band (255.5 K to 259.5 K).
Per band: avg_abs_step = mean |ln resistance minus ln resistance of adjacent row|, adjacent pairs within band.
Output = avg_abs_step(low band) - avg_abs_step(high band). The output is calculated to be -0.012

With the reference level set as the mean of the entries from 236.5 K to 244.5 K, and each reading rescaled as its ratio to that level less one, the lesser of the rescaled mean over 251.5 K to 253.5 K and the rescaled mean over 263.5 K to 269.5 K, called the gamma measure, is -0.196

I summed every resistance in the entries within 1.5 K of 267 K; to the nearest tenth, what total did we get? 18.9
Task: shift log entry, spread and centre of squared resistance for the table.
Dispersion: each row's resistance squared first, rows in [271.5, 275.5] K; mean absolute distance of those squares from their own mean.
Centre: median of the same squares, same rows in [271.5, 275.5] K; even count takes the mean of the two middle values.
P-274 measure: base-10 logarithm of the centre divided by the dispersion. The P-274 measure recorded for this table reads 1.3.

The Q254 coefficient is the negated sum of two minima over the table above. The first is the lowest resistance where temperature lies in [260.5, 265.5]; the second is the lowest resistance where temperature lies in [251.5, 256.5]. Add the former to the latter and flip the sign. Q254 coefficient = -14.3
